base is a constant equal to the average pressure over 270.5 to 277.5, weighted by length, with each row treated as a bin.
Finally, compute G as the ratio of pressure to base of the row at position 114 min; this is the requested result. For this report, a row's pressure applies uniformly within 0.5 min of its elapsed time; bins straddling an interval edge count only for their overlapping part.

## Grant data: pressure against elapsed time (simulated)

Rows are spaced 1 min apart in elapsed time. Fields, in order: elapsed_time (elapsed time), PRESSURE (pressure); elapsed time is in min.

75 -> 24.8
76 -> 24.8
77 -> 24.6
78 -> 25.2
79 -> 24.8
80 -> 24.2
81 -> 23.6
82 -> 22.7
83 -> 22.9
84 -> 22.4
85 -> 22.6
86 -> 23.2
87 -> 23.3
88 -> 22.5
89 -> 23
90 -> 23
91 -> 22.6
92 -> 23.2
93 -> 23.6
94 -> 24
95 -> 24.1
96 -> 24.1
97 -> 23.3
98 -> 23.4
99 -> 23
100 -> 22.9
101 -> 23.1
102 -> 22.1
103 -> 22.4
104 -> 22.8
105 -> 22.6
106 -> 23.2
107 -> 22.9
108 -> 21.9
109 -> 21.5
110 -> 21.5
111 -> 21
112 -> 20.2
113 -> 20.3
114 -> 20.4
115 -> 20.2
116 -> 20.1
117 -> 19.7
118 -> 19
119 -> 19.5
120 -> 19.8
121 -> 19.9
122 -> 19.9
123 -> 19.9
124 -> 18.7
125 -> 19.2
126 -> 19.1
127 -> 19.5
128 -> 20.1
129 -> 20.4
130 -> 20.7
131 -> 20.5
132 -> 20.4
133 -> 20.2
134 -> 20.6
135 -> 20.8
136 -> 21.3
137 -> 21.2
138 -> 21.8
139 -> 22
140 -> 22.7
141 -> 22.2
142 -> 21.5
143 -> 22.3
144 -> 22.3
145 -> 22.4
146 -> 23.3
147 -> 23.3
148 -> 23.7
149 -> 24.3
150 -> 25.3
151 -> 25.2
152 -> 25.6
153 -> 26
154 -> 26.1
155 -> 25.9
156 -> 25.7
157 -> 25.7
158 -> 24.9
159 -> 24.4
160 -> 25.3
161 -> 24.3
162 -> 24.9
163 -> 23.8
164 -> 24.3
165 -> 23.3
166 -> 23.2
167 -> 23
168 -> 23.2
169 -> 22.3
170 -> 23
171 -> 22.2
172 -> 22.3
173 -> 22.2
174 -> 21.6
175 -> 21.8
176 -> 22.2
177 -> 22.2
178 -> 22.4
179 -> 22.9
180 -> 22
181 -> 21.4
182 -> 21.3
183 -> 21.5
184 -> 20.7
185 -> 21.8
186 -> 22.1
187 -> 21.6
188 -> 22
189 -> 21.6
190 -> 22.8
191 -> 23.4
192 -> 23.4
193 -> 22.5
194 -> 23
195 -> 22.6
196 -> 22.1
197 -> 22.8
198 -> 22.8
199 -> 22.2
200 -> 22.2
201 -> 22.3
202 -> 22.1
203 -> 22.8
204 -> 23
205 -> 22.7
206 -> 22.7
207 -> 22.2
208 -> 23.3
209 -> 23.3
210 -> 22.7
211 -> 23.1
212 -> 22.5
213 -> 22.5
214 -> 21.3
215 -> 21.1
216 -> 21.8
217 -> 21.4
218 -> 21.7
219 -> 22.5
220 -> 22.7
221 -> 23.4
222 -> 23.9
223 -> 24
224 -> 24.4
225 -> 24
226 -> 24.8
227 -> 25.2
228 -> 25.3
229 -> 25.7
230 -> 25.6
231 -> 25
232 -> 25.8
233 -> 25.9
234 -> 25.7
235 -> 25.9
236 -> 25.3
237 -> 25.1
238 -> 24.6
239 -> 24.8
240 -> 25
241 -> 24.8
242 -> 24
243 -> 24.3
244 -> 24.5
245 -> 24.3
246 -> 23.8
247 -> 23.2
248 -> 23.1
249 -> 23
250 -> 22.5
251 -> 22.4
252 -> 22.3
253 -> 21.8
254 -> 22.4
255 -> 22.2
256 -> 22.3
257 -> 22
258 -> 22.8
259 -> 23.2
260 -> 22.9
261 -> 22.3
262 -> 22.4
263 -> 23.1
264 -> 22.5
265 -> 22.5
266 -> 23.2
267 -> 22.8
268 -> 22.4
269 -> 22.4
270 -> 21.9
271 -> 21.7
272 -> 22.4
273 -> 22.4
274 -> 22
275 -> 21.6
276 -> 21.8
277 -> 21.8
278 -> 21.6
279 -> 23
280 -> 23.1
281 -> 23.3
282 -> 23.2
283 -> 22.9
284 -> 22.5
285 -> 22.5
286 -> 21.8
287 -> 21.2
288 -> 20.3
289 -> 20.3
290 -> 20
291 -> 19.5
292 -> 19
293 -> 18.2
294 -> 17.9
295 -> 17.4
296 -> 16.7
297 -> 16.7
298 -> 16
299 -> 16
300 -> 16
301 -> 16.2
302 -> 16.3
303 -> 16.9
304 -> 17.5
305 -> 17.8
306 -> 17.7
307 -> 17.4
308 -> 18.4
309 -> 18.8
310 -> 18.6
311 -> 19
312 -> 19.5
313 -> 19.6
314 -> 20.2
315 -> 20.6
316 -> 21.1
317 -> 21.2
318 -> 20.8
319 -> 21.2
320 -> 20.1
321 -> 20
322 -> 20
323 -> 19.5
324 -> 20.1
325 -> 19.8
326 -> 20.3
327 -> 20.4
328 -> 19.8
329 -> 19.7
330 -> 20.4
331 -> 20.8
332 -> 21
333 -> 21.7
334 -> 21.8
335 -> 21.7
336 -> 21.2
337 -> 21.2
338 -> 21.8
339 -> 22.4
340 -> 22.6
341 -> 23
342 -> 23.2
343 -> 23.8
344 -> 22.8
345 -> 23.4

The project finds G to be 0.93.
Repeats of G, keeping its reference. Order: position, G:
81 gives 1.07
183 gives 0.98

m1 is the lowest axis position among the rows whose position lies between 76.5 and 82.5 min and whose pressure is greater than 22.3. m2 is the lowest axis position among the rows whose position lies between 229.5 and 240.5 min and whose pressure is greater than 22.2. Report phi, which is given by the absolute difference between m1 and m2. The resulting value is 153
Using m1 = 77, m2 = 230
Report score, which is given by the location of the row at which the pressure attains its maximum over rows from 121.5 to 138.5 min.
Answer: 138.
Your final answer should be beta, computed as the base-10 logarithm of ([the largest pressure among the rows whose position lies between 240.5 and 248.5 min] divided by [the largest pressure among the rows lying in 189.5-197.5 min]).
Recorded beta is 0.03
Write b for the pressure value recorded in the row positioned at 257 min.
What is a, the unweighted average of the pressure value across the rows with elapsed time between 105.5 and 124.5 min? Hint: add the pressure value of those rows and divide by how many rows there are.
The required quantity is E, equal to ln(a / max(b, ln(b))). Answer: -0.07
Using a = 20.5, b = 22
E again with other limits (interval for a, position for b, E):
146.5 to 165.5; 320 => 0.21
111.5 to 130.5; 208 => -0.16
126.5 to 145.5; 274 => -0.04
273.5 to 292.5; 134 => 0.05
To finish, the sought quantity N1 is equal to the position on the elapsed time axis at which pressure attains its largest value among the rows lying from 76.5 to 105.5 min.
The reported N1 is 78 min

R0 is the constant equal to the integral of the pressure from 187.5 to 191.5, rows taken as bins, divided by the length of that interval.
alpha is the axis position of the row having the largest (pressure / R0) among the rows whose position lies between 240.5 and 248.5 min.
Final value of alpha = 241 min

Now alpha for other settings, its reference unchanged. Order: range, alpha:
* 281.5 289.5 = 282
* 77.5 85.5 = 78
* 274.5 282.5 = 281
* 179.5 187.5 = 186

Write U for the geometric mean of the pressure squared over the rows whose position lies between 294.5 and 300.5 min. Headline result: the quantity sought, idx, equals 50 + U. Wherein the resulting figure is 321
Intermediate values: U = 271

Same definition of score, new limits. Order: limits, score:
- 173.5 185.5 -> 179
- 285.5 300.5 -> 286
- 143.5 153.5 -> 153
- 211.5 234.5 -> 233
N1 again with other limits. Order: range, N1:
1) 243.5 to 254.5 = 244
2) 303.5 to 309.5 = 309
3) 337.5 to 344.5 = 343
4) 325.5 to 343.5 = 343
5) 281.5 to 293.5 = 282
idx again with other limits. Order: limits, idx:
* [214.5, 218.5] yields 512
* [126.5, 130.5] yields 457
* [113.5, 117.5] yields 454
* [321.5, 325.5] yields 444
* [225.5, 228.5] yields 680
